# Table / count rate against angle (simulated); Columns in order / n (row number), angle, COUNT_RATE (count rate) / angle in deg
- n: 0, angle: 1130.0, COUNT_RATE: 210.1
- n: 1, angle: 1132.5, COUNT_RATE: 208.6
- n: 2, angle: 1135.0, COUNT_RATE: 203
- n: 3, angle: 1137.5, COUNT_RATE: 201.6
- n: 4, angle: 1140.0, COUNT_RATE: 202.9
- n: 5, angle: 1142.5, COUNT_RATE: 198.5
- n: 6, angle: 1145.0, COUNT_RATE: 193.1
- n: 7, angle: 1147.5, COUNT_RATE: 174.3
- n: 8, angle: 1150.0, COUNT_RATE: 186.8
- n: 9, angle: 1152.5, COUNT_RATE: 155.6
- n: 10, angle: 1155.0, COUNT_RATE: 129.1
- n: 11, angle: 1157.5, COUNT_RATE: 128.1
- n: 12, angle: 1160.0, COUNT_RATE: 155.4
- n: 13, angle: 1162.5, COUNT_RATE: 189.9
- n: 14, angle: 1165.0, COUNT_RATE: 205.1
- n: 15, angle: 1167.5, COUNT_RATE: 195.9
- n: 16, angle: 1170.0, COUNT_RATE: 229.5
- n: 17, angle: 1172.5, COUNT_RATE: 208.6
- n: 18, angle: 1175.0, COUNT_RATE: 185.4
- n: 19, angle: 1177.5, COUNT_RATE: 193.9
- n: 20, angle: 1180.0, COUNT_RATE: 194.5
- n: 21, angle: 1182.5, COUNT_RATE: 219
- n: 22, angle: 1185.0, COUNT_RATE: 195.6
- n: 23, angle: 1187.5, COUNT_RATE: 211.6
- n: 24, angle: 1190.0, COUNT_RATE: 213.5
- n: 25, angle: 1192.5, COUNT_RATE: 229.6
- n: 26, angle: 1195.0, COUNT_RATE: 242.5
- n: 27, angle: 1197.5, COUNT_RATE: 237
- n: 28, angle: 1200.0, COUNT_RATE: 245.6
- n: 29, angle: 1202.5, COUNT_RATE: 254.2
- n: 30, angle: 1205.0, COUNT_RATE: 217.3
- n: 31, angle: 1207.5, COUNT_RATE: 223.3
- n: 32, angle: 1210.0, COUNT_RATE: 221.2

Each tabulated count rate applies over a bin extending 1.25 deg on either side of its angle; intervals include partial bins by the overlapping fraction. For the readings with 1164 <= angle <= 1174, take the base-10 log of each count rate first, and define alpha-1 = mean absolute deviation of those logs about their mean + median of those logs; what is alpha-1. 2.34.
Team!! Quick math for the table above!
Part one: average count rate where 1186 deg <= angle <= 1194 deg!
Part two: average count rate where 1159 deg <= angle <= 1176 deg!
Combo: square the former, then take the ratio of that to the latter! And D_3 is 243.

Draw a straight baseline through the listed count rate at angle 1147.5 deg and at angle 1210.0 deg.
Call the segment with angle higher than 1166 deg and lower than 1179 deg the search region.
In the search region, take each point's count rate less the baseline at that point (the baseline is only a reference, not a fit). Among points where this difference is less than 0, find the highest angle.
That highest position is 1177.5 deg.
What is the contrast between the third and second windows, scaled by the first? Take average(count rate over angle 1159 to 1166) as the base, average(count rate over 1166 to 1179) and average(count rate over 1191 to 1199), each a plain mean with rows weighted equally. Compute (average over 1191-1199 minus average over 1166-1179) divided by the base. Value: 0.18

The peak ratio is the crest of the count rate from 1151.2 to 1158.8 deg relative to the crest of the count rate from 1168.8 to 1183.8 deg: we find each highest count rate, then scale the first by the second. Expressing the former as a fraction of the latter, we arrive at 0.68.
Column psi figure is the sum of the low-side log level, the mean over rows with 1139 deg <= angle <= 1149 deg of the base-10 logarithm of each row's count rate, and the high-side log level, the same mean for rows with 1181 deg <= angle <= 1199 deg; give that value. 4.63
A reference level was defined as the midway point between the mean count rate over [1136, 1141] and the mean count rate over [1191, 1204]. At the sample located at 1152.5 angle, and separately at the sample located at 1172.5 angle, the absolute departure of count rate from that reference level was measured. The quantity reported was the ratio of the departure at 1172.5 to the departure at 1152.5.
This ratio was 0.20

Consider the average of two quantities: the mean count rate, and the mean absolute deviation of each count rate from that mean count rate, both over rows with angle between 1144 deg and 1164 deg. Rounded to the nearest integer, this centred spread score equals 93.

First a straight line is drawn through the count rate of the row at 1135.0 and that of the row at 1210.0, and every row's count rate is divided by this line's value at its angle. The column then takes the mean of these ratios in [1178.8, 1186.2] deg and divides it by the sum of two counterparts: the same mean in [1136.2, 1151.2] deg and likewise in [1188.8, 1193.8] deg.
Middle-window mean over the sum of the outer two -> 0.482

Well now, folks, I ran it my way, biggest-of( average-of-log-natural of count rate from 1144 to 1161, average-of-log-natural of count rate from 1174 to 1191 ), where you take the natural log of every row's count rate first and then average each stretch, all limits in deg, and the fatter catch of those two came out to 5.31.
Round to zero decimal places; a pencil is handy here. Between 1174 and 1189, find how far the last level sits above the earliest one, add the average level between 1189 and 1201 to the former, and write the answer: 260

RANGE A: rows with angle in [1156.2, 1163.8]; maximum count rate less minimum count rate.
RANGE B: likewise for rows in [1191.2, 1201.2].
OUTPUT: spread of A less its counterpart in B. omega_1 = 46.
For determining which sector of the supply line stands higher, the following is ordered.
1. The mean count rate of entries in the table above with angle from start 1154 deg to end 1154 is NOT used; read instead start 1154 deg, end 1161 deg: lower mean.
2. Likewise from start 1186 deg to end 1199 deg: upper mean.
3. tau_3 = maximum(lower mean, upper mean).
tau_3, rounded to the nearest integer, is 227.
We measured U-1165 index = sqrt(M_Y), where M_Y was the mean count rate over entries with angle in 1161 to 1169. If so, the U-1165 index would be 14.0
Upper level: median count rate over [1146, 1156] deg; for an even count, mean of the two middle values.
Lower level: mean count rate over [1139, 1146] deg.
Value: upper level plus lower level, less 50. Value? 313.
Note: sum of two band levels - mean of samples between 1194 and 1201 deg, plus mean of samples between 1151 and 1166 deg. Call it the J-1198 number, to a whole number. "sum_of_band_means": 402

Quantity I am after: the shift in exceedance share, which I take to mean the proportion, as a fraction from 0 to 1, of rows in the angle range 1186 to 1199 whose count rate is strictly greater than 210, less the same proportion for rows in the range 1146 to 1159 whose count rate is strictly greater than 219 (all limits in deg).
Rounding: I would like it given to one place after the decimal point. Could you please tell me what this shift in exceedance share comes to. 1.0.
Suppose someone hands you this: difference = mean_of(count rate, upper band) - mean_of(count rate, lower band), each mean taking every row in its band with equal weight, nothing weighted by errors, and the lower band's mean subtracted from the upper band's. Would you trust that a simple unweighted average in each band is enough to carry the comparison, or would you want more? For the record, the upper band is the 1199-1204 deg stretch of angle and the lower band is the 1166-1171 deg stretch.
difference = 37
